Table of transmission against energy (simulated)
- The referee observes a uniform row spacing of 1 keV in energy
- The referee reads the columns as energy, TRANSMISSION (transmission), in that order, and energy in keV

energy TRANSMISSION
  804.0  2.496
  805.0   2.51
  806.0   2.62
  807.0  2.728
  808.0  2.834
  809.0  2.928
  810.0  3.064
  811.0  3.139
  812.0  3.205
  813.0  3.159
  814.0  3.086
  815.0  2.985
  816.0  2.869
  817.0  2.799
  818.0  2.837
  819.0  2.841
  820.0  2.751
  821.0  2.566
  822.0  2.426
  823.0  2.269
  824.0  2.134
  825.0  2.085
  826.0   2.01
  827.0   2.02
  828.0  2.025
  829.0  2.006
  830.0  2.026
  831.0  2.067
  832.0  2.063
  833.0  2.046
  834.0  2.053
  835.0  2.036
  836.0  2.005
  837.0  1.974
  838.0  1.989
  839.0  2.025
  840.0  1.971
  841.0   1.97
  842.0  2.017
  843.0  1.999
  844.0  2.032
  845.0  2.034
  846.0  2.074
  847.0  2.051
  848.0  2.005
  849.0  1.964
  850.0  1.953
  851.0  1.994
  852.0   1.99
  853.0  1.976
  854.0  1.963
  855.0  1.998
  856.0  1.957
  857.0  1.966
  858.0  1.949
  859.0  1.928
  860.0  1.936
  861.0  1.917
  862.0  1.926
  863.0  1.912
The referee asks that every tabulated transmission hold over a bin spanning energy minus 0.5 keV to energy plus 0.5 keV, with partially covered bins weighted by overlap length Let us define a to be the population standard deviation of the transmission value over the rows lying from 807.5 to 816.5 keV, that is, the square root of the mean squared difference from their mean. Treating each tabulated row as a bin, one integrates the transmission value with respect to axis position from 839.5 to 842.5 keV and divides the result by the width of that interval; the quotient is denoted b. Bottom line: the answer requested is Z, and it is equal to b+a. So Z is 2.11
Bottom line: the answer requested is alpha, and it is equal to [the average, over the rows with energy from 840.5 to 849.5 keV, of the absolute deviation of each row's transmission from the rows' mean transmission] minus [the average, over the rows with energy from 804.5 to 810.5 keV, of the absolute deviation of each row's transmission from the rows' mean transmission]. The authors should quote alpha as -0.13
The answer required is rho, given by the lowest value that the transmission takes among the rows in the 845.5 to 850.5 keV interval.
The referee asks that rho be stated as 1.953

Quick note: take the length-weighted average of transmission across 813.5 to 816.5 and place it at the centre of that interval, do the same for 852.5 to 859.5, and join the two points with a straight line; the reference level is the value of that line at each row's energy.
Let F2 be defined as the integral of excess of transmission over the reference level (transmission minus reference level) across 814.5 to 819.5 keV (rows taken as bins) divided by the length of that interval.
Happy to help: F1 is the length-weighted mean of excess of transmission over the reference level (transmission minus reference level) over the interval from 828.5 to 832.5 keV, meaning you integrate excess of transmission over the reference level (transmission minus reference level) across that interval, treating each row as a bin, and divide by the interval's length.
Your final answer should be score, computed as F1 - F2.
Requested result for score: -0.5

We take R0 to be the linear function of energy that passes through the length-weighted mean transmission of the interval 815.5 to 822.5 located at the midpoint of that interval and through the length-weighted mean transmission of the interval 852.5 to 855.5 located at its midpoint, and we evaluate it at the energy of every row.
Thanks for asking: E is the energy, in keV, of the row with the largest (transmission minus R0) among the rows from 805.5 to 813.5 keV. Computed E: 812.0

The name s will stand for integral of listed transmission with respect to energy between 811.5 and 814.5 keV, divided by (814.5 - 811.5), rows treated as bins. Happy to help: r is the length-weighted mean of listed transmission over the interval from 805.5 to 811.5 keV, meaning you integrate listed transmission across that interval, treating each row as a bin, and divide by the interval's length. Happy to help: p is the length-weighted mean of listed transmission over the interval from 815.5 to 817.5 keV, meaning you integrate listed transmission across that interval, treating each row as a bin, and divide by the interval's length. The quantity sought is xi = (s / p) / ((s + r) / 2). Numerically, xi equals 0.37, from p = 2.8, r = 2.89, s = 3.15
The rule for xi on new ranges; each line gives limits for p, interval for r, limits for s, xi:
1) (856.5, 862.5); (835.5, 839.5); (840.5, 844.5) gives 0.52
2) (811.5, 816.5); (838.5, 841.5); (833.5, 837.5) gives 0.33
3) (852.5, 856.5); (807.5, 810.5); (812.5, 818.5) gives 0.51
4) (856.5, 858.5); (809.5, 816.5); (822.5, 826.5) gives 0.42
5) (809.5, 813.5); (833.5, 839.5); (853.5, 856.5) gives 0.32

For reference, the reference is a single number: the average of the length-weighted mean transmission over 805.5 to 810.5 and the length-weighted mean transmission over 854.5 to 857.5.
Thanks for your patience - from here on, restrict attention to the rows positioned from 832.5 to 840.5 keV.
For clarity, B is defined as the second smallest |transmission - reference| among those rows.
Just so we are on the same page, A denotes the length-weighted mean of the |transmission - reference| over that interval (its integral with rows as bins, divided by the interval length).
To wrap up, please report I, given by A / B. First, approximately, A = 0.39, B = 0.36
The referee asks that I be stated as 1.09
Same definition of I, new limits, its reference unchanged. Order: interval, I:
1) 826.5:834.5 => 1.07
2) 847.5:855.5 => 1.04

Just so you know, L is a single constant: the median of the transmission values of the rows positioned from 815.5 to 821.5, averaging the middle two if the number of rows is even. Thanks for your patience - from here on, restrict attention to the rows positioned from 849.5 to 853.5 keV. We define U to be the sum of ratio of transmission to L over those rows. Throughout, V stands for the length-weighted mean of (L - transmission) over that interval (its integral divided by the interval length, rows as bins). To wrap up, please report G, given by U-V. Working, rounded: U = 2.8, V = 0.840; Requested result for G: 2.0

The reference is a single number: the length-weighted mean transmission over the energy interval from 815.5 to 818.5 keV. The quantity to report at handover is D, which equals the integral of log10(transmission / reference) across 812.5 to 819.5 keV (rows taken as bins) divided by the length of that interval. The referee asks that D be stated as 0.015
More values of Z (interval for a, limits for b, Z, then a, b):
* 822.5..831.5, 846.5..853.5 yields 2.07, 0.08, 1.99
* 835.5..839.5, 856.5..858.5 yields 1.98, 0.02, 1.96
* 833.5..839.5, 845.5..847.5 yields 2.09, 0.03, 2.06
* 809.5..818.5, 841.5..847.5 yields 2.18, 0.14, 2.03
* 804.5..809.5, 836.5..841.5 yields 2.13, 0.15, 1.99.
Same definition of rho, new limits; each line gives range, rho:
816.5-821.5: 2.566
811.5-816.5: 2.869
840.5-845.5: 1.97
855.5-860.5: 1.928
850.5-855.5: 1.963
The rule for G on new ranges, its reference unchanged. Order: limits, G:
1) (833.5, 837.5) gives 2.1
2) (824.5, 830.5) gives 3.5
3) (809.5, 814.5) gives 5.9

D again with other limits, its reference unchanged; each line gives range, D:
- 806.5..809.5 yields -0.001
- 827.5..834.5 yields -0.143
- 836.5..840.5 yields -0.154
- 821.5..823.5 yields -0.082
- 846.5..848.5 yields -0.146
